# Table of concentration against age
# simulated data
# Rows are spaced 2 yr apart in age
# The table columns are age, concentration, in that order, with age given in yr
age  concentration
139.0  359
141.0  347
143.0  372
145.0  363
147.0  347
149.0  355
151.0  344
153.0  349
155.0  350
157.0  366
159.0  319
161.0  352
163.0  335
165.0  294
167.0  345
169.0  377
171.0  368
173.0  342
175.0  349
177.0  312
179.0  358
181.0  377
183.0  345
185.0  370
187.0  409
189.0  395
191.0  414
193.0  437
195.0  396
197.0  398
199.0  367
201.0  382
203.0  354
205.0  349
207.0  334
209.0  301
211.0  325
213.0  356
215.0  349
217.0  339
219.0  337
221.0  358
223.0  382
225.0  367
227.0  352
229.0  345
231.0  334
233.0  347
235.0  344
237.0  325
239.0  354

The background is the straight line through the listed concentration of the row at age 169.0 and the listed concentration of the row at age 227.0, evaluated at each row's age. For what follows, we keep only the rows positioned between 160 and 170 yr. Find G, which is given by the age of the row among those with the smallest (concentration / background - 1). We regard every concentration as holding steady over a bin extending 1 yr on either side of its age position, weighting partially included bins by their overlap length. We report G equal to 165.0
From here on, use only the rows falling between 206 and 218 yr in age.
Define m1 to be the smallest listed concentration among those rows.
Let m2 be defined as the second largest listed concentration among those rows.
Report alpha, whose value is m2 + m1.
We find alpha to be 650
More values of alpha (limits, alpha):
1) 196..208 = 716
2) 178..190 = 740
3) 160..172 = 662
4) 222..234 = 701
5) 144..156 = 699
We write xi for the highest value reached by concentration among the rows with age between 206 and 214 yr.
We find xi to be 356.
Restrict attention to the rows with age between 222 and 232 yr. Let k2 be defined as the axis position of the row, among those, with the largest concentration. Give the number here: 223.0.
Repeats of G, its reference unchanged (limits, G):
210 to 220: 211.0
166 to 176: 173.0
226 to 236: 231.0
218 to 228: 219.0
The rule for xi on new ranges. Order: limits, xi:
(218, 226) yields 382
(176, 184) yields 377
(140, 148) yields 372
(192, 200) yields 437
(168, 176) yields 377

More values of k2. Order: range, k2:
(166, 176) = 169.0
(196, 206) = 197.0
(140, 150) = 143.0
